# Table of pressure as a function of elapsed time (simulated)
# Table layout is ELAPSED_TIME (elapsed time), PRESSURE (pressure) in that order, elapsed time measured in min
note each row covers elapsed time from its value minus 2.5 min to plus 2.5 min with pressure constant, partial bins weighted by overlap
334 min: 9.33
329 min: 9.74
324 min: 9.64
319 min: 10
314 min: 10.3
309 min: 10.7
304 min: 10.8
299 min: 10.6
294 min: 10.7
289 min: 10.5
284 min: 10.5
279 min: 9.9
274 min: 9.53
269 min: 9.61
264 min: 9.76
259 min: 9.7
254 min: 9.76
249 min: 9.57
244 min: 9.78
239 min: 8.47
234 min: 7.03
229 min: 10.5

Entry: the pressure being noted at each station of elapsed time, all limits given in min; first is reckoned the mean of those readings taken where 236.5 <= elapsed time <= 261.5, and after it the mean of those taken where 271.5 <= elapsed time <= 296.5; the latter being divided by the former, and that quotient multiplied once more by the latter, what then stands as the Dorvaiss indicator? 11.1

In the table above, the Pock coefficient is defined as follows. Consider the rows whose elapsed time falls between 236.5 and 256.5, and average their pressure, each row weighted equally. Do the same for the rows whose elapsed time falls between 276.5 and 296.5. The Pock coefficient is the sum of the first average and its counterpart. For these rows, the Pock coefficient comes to 19.8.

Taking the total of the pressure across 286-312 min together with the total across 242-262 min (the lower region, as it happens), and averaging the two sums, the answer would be 46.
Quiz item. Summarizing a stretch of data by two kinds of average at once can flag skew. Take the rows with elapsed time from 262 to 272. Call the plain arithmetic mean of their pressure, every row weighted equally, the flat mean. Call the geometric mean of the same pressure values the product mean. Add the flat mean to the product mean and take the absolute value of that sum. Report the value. 19.4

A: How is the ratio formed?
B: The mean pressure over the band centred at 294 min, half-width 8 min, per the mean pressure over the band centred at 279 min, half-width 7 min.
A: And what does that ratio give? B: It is 1.06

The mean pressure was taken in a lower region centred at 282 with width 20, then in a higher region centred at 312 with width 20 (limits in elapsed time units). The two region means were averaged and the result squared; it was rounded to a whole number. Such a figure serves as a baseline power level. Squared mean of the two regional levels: 106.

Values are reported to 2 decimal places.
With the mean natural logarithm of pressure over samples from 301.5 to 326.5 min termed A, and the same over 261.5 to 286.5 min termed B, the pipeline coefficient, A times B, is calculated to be 5.33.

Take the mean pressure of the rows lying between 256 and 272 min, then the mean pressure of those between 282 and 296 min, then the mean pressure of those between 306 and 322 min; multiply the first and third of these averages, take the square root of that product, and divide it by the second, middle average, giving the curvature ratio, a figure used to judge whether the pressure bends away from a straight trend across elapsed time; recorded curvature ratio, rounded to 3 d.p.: 0.947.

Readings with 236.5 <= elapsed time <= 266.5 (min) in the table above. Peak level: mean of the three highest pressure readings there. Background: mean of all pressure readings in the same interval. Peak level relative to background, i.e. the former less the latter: 0.26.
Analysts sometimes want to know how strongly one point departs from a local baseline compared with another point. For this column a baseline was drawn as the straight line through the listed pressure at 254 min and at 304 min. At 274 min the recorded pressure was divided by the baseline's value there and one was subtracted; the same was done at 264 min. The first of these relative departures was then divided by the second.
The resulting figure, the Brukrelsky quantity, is 3.0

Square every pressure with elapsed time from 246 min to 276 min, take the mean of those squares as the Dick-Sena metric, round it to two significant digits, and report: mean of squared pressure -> 93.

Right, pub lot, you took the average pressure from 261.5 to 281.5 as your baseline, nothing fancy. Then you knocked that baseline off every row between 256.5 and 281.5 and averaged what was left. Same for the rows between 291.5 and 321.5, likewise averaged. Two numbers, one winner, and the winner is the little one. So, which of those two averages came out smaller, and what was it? 0.00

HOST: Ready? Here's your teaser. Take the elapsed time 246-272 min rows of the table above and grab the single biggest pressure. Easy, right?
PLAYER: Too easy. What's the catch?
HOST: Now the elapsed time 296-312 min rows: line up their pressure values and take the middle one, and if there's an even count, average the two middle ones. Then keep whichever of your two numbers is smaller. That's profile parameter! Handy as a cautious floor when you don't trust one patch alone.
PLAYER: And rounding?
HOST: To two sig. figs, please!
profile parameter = 9.8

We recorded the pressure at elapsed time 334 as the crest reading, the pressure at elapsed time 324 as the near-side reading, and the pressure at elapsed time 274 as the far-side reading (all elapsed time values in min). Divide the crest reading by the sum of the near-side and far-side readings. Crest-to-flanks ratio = 0.49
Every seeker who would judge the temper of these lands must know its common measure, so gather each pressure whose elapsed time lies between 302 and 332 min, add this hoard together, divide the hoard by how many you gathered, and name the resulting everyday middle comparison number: 10.2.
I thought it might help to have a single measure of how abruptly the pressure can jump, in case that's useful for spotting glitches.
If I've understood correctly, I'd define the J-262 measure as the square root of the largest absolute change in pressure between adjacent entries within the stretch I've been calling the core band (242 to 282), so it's 0.61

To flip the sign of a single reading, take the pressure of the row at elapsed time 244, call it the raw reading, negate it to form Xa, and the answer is -9.8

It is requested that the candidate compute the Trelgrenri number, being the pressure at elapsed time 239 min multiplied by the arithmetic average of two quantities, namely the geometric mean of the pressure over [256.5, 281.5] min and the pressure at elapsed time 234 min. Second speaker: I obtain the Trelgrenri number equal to 71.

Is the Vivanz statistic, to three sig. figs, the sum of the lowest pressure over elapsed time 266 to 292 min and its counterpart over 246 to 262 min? 19.1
